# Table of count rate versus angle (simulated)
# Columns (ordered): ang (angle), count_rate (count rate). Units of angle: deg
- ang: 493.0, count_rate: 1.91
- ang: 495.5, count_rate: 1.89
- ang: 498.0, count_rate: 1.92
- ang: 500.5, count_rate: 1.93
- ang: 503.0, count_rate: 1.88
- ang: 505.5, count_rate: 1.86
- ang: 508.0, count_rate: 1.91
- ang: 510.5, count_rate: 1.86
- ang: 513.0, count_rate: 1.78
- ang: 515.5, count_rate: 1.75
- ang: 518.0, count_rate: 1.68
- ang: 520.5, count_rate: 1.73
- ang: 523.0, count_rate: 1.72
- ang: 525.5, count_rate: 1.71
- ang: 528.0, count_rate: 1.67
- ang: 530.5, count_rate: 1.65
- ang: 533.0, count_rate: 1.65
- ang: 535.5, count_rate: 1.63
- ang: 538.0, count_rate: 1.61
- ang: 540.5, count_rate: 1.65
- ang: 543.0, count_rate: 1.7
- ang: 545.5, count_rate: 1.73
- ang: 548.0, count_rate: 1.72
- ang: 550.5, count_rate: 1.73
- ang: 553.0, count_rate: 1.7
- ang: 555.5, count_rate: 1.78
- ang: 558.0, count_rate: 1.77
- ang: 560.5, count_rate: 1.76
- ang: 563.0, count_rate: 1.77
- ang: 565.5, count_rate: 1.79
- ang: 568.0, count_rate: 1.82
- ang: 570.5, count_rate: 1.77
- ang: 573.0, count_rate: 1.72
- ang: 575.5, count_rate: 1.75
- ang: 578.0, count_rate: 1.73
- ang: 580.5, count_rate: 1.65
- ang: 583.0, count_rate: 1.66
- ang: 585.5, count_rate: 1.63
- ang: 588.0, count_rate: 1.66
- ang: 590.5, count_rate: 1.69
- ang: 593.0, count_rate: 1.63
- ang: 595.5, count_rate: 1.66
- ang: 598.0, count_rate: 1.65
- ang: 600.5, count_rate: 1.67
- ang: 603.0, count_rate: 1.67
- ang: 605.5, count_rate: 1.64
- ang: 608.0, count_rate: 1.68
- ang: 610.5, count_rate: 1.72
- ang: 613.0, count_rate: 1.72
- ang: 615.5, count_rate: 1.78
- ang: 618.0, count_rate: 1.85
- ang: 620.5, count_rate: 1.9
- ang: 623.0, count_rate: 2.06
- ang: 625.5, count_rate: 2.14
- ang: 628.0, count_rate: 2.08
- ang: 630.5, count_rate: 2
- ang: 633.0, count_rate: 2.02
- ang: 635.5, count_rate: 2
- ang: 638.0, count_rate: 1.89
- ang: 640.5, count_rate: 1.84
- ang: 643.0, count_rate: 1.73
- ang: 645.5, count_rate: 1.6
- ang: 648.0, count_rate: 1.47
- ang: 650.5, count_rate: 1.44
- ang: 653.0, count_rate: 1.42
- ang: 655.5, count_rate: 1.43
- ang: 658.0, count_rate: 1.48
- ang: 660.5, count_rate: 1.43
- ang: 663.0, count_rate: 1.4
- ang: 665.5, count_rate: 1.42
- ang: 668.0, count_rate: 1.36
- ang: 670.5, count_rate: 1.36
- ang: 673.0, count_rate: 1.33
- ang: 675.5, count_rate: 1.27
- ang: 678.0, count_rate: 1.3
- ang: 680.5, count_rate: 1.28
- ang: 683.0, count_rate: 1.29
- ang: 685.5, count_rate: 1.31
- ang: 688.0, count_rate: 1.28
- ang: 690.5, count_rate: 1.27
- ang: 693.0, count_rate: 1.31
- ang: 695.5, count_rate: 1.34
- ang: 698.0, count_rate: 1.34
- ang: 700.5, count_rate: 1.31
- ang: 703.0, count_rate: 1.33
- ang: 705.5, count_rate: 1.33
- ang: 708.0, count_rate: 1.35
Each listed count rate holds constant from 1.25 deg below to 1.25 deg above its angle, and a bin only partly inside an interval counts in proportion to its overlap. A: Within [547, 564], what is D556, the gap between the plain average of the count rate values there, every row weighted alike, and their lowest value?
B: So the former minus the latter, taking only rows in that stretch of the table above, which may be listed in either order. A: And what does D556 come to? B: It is 0.047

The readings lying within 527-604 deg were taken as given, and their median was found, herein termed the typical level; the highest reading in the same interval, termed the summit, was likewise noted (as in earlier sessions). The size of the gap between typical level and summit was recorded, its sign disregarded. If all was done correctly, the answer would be 0.13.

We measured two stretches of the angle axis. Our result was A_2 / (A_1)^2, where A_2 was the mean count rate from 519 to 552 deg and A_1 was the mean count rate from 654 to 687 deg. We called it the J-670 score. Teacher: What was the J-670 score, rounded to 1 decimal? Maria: 0.9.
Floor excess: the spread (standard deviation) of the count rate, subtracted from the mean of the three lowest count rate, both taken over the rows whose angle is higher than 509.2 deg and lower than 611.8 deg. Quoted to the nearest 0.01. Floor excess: 1.57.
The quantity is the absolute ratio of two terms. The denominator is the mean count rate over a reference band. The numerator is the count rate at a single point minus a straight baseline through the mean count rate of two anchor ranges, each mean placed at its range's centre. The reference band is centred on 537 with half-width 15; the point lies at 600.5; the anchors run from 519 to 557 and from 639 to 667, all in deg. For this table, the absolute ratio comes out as 0.044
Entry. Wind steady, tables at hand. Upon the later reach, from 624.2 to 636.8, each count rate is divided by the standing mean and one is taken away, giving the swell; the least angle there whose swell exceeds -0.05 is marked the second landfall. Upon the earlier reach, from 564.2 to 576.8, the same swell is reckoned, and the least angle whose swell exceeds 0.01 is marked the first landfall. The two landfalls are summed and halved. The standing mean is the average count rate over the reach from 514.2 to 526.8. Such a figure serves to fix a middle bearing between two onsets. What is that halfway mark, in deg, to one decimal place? 595.5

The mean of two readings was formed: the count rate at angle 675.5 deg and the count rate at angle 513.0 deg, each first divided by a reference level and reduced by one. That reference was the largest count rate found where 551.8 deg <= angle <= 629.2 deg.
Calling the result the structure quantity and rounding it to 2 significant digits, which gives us -0.29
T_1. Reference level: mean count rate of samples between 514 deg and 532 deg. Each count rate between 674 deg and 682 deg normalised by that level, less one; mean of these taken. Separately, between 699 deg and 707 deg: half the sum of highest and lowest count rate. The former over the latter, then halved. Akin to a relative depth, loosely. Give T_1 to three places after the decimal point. -0.093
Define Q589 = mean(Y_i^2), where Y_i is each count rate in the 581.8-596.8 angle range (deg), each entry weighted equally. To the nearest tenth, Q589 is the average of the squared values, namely 2.7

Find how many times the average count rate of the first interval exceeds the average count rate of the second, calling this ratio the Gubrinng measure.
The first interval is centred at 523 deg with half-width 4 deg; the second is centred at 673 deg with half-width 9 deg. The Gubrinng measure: 1.29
